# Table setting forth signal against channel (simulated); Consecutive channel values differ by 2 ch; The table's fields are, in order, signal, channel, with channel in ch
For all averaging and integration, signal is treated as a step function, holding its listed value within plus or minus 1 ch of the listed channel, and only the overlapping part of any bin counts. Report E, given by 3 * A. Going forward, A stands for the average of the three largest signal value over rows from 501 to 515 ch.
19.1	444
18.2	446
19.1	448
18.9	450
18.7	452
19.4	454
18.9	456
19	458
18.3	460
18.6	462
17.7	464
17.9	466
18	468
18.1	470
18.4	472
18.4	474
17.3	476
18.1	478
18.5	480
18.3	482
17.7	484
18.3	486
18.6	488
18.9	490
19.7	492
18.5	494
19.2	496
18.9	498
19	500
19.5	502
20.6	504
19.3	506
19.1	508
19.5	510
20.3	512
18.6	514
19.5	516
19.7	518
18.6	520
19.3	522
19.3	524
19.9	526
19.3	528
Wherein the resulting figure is 60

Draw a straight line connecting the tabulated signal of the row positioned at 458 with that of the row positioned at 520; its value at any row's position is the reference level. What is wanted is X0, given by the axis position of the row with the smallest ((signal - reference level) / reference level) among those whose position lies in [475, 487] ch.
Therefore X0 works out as 476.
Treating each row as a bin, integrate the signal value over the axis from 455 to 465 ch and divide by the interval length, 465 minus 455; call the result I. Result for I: 18.5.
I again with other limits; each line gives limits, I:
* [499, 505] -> 19.7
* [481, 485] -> 18.0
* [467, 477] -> 18.0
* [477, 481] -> 18.3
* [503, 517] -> 19.6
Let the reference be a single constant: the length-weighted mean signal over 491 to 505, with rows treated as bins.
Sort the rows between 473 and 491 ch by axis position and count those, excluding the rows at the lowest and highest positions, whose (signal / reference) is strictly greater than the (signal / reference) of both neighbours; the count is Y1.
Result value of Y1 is 1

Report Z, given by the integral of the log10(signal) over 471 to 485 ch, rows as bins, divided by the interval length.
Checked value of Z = 1.26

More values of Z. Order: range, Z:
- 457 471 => 1.26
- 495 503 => 1.28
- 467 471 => 1.26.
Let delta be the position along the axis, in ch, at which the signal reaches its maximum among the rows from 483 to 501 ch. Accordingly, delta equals 492 ch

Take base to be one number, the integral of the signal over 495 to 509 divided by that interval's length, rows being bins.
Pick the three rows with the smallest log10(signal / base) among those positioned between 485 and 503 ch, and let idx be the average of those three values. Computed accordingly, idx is -0.021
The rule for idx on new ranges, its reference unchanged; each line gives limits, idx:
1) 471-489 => -0.039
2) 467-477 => -0.037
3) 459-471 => -0.035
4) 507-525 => -0.014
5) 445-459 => -0.018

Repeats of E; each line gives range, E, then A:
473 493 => 57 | 19.1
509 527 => 60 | 20.0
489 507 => 60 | 19.9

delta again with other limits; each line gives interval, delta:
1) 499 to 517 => 504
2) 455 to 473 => 458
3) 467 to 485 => 480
